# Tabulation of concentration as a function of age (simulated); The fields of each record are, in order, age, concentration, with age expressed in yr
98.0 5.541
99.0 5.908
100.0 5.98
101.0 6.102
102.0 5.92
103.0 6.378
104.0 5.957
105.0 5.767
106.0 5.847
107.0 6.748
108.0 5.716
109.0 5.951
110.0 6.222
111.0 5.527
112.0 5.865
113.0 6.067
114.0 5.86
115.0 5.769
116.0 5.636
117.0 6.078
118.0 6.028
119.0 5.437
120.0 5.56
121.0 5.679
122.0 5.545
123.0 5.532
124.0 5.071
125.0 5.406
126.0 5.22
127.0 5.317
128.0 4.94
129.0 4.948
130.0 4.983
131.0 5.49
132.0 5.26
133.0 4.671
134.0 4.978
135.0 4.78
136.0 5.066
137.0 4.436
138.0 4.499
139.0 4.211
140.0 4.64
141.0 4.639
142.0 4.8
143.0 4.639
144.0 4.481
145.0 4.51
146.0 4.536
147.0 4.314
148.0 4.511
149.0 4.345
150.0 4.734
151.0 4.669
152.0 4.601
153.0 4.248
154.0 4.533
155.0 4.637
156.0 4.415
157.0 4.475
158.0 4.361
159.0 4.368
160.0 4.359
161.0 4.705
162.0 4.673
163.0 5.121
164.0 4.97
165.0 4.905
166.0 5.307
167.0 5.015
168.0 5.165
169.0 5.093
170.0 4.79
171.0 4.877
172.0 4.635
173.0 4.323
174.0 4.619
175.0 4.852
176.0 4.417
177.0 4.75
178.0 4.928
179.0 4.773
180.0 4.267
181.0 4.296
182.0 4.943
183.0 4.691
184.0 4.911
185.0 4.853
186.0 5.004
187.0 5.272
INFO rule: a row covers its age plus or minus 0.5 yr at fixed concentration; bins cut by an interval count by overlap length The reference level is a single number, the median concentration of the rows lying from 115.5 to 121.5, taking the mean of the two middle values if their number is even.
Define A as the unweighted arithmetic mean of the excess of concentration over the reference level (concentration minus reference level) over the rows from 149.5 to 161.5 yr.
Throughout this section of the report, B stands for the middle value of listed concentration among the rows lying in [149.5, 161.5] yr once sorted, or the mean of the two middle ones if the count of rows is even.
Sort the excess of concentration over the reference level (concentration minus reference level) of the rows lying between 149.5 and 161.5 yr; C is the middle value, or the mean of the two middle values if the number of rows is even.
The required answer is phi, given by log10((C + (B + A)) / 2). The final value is 0.04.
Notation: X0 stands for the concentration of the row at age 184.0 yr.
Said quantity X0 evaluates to 4.911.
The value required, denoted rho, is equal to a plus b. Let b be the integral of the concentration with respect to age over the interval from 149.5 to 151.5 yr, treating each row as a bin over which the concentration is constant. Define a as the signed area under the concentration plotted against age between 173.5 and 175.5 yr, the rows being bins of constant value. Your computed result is 18.9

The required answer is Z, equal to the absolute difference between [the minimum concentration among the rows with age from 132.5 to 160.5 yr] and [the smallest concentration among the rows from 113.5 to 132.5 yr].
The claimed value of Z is 0.7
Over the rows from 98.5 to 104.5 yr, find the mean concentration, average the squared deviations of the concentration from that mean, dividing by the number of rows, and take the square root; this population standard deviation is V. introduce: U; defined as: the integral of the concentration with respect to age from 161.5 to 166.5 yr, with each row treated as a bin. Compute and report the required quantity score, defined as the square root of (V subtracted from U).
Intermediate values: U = 25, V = 0.16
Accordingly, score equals 5.0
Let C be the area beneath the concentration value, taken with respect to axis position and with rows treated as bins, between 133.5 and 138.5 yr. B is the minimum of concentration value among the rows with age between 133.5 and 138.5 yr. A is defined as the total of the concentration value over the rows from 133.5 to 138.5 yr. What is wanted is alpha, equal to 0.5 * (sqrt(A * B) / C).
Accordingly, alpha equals 0.216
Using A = 24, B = 4.436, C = 24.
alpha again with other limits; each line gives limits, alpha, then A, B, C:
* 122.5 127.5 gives 0.219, 27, 5.071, 27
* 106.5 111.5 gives 0.214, 30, 5.527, 30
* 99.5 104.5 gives 0.221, 30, 5.92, 30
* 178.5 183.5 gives 0.216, 23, 4.267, 23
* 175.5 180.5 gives 0.215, 23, 4.267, 23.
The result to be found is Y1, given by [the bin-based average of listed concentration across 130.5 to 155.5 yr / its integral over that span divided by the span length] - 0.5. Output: 4.1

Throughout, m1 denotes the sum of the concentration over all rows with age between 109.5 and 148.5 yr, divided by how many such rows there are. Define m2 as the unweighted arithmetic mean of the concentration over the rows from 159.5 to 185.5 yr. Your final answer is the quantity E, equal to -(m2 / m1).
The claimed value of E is -0.93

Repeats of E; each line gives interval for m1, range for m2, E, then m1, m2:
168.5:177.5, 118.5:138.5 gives -1.09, 4.7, 5.14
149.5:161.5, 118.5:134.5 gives -1.16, 4.5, 5.25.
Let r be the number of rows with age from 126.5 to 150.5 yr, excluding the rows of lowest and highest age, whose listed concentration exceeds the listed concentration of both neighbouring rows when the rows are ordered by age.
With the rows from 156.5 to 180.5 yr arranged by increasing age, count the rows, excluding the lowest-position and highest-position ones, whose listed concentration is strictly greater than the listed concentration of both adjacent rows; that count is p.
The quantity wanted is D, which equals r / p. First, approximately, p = 8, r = 8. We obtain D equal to 1.0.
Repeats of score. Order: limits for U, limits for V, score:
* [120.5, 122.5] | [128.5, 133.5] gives 3.3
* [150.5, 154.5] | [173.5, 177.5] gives 4.2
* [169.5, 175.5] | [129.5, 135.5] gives 5.3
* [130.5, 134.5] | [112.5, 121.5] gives 4.5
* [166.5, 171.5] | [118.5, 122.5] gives 5.0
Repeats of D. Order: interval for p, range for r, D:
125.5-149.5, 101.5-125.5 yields 0.7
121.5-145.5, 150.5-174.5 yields 1.0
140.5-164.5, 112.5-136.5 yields 0.7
